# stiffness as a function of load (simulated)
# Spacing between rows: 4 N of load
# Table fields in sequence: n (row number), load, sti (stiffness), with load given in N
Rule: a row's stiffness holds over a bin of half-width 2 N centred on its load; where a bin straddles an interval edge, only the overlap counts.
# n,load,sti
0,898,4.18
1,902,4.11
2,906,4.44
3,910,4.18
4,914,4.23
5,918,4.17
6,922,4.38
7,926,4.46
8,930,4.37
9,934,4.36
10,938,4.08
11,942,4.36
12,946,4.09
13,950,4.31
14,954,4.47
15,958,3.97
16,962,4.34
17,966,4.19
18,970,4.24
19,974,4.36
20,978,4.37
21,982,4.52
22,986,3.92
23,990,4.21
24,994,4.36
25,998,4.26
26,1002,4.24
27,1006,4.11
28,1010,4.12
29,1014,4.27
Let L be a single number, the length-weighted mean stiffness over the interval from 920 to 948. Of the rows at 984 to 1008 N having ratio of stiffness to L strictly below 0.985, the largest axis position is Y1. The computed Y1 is 1006 N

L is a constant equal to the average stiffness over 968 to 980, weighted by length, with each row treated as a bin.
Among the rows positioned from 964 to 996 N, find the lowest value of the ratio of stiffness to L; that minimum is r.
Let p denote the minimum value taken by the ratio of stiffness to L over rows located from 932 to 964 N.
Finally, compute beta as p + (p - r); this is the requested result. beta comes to 0.930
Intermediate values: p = 0.918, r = 0.91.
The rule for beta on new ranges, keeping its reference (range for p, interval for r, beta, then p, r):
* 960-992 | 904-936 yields 0.849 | 0.907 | 0.96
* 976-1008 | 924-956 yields 0.870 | 0.907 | 0.94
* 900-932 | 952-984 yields 0.983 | 0.951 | 0.92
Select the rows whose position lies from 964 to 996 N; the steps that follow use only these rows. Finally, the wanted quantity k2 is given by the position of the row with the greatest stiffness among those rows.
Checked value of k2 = 982 N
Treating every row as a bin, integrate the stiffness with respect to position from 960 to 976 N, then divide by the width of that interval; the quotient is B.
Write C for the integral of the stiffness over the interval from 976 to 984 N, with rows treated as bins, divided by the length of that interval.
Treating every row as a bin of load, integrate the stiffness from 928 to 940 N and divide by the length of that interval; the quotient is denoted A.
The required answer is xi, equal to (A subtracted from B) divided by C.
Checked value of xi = 0.003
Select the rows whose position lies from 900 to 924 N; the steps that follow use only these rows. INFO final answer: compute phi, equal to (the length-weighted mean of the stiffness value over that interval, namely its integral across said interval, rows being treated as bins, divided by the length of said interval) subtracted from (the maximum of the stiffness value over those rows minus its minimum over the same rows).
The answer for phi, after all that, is -3.92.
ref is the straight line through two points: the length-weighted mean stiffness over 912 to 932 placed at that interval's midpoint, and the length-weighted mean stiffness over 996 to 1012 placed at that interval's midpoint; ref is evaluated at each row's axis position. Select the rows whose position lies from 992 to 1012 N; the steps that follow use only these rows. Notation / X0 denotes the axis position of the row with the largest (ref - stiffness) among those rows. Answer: 1006 N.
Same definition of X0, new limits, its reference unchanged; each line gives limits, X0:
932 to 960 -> 958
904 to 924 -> 910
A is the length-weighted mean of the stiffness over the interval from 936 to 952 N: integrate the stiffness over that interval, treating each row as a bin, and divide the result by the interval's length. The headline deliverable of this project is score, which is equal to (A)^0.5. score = 2.05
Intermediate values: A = 4.21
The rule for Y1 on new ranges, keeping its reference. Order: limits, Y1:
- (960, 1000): 990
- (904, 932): 918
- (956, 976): 966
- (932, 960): 958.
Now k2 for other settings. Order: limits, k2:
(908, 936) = 926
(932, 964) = 954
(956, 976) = 974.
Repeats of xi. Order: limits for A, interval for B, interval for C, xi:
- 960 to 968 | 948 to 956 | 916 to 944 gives 0.029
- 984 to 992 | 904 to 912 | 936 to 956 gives 0.057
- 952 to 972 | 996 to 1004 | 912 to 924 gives 0.002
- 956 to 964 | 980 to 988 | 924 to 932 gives 0.015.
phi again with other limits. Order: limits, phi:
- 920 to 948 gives -3.92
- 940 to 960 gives -3.74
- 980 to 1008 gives -3.63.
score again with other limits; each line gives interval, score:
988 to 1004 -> 2.07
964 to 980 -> 2.07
